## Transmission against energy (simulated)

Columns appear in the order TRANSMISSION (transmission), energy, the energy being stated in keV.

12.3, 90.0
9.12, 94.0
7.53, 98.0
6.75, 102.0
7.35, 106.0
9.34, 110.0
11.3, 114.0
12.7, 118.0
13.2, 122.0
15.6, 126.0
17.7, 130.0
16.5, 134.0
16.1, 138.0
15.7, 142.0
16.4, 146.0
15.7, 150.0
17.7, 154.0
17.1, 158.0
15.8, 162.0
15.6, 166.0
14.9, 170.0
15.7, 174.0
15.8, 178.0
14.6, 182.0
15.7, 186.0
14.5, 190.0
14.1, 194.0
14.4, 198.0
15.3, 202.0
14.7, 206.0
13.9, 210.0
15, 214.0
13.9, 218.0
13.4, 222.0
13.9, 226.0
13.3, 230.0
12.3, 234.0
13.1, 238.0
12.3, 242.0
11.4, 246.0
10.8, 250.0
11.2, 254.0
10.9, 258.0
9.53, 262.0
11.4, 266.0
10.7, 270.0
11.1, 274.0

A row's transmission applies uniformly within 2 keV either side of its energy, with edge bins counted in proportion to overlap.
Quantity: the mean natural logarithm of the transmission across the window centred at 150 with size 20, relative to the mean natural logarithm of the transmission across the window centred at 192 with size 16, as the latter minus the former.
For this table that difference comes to -0.12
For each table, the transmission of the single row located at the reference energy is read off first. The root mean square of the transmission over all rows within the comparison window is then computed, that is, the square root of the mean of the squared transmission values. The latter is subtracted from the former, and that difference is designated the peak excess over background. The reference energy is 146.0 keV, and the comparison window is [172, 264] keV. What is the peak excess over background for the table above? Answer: 2.8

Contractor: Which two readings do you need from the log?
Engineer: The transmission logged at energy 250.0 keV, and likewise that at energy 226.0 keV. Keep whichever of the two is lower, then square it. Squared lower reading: 117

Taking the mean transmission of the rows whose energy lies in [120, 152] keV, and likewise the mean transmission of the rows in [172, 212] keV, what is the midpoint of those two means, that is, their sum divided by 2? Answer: 15.4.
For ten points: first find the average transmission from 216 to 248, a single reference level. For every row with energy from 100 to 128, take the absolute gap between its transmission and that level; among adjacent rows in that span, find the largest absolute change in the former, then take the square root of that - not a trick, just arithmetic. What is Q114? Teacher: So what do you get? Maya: 1.55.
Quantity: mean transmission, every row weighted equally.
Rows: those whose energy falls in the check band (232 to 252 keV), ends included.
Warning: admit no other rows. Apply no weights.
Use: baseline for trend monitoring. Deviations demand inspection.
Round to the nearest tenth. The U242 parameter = 12.0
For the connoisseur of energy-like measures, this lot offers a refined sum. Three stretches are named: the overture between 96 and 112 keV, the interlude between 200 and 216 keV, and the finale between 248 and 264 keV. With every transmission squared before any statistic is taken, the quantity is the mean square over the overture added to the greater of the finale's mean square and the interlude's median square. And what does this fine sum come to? 281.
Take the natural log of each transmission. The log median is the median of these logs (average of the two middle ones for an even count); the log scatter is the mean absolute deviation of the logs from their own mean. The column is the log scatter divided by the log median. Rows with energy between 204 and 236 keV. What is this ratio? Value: 0.017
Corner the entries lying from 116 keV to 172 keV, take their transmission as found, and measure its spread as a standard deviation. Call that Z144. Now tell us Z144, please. 1.4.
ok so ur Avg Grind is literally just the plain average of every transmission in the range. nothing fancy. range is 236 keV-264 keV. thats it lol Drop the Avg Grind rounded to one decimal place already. 11.3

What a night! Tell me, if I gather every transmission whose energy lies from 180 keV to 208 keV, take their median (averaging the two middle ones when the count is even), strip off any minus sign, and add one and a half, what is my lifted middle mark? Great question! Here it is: 16.1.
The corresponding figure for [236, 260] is 12.8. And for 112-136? 15.9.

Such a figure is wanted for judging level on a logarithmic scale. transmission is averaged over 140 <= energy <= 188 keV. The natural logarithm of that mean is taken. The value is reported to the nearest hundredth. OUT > 2.77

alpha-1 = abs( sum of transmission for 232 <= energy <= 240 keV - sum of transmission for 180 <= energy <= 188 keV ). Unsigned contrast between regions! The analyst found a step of 5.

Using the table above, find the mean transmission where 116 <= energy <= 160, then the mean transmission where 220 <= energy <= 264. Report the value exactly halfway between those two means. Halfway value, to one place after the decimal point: 13.9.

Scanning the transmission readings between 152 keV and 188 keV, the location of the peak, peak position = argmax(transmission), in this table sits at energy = 154.0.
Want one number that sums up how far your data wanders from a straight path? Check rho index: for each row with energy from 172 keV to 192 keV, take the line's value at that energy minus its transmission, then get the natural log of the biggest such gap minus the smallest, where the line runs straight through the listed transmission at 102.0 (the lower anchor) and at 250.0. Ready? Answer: 0.49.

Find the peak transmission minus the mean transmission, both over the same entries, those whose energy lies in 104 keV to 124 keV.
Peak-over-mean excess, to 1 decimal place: 2.4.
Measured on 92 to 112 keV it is 1.3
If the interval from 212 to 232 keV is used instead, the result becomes 1.1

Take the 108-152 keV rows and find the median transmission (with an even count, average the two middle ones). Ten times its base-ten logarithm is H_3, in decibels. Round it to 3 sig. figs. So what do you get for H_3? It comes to 12.0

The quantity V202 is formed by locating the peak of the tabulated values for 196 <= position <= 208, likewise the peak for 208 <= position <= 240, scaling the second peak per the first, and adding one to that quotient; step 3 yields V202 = 1.98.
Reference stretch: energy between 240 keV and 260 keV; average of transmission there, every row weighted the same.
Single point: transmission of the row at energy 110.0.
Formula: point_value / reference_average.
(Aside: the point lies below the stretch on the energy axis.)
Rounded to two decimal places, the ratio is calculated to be 0.83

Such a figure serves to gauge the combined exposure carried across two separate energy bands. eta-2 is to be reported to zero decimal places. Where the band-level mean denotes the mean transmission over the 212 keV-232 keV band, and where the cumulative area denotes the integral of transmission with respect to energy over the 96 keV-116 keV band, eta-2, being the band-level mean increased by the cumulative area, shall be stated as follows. 183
